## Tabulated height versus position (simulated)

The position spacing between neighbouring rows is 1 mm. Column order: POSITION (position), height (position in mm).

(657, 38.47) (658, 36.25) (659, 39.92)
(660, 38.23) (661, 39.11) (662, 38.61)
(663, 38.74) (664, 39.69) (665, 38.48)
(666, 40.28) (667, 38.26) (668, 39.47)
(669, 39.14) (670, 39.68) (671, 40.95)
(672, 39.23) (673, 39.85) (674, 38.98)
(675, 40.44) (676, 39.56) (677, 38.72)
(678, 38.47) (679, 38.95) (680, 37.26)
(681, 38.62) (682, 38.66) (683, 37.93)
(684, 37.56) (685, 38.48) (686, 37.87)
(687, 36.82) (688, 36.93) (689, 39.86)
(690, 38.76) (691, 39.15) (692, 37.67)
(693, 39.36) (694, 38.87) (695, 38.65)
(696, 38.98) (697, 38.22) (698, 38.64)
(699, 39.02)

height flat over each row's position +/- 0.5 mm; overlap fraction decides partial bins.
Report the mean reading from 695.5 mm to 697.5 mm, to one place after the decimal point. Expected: 38.6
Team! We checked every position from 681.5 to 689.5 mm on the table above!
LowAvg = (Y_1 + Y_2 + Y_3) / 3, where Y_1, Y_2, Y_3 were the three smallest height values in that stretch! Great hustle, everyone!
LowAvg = 37.1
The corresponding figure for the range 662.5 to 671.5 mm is 38.5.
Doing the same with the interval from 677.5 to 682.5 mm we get 38.1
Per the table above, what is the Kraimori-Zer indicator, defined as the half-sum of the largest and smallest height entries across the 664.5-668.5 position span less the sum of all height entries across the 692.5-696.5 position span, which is -117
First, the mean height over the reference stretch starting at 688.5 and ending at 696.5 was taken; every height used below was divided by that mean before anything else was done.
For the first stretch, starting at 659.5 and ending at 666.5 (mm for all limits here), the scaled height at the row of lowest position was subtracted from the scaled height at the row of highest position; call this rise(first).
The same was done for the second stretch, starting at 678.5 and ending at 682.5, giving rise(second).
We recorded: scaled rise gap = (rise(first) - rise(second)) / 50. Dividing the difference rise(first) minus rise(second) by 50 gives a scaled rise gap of 0.0012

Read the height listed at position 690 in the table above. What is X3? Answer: 38.76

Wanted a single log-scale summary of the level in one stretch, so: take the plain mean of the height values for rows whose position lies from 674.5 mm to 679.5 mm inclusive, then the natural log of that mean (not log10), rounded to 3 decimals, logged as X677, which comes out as 3.669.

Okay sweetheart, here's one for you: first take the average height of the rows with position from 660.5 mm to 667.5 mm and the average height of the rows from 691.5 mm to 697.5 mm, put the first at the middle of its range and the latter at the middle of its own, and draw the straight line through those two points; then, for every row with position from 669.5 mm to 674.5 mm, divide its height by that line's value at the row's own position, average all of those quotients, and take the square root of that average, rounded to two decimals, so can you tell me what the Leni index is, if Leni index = 1.01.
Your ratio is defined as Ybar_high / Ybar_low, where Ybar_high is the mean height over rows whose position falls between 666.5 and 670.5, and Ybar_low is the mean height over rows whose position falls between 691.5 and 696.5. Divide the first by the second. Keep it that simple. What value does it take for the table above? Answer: 1.01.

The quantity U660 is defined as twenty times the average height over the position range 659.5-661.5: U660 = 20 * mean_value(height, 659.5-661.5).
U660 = 773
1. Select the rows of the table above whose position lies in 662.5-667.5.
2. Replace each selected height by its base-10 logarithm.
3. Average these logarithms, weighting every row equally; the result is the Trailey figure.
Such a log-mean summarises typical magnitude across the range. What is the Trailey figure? 1.59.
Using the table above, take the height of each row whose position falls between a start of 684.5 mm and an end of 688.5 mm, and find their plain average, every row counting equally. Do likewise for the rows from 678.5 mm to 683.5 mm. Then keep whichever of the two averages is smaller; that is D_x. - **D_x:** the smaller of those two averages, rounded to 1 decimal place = 37.5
